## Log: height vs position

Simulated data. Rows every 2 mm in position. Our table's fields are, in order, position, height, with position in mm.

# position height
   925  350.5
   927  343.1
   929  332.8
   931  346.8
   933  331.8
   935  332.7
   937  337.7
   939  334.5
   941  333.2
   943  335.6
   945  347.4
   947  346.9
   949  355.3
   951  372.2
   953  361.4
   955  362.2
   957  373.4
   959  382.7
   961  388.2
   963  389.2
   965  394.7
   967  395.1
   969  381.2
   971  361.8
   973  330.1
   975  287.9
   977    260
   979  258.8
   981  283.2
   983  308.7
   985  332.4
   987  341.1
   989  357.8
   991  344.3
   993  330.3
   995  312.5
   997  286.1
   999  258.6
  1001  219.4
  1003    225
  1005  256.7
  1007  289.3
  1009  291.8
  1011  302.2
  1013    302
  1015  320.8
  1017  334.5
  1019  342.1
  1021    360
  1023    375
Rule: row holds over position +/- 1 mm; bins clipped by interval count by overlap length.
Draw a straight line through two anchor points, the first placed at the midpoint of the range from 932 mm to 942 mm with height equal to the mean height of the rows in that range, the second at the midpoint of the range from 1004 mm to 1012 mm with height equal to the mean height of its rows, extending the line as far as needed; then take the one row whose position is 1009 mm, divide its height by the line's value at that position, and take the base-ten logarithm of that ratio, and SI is 0.01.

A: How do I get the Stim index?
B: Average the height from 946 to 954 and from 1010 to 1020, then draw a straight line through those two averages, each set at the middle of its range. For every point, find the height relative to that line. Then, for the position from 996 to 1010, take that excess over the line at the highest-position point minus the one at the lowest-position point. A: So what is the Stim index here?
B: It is 13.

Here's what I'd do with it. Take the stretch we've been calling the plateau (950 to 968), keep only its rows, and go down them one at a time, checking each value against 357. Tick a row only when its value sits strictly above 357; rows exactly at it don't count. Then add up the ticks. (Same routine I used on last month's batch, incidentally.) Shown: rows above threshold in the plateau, 9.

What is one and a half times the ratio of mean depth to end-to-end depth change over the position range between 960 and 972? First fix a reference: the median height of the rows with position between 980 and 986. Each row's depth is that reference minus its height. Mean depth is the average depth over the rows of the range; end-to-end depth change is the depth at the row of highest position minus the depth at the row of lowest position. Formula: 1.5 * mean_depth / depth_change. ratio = -4.3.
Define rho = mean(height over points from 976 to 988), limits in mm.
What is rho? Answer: 297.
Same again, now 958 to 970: 389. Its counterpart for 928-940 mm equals 336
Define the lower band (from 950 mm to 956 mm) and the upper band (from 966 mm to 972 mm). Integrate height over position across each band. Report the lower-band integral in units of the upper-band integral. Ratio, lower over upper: 0.96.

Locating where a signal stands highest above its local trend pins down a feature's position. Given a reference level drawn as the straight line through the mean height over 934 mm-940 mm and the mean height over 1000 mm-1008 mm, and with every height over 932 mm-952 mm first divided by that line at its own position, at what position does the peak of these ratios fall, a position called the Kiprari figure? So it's 951 mm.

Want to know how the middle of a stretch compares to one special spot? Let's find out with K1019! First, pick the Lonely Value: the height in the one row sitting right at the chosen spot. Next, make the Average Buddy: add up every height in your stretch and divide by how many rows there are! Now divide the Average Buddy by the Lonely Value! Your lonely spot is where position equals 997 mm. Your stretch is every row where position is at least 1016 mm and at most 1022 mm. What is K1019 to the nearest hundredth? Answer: 1.21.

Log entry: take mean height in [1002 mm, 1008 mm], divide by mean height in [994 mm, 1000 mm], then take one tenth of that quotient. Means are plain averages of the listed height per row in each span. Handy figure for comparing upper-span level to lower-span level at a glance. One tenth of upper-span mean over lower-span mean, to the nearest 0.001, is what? 0.090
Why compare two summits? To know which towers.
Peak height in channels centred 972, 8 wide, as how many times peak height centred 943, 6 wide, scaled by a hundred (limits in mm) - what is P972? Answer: 109.7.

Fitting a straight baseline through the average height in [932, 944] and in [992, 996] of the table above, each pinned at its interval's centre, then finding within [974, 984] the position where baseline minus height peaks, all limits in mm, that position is 979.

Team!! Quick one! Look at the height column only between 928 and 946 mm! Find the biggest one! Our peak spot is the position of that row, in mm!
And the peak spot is 945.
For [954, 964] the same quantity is 963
